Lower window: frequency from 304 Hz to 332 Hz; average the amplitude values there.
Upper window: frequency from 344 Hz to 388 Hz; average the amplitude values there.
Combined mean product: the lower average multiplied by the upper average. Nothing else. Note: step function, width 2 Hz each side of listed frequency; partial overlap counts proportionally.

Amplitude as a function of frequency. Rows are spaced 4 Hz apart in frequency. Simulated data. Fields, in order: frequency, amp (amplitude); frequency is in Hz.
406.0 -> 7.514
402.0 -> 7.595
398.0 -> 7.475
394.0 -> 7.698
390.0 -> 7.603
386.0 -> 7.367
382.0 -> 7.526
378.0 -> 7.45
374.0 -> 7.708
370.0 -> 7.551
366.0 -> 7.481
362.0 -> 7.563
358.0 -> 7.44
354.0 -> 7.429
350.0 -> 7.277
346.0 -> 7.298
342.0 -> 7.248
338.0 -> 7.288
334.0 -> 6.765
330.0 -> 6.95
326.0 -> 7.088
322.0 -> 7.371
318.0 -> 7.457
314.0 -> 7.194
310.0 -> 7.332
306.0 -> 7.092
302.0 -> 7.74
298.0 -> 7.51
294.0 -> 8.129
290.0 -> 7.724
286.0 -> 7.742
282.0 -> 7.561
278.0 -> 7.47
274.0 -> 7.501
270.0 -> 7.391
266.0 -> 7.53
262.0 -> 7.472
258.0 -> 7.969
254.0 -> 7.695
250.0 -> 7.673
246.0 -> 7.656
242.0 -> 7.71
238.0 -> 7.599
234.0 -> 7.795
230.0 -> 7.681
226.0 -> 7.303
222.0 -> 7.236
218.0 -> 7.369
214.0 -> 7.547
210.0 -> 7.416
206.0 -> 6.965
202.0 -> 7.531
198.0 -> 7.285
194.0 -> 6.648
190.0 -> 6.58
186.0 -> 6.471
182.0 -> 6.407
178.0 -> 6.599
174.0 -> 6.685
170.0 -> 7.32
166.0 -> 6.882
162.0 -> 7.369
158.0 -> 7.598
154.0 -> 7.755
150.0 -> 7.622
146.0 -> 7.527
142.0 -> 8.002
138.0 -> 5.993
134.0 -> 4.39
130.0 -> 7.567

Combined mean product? 53.8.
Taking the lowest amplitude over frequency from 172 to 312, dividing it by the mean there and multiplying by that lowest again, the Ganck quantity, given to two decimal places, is 5.57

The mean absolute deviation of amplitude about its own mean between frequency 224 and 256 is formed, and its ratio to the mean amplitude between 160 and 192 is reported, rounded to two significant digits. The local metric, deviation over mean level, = 0.014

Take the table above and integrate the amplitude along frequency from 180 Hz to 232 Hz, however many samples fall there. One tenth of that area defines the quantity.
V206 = 37.0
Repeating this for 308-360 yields 37.7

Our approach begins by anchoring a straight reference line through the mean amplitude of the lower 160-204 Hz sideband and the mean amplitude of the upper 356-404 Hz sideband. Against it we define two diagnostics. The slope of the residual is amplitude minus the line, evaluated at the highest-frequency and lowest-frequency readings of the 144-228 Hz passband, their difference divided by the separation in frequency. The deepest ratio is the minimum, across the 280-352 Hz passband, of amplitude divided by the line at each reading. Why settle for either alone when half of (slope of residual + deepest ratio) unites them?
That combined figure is 0.45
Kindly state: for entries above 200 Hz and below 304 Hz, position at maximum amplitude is 294.0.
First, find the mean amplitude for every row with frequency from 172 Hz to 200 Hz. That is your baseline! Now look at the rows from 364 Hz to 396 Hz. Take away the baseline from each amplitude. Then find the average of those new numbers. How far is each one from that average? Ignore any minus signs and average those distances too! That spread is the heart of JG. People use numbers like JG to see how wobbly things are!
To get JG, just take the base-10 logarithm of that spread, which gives -1.04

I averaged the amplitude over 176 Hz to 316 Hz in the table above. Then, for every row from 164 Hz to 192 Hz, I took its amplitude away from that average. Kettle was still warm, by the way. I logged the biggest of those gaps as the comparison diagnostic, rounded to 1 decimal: 1.0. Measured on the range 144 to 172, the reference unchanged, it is 0.5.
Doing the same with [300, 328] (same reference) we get 0.3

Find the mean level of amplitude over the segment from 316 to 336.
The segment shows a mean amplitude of 7.1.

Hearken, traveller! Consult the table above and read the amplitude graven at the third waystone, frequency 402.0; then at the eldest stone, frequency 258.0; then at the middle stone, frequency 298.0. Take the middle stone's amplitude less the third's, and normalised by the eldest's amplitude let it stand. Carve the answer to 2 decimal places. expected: -0.01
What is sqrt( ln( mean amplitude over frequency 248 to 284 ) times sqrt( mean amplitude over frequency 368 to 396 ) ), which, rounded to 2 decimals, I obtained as 2.36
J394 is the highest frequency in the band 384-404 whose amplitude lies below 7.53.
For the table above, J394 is 398.0 Hz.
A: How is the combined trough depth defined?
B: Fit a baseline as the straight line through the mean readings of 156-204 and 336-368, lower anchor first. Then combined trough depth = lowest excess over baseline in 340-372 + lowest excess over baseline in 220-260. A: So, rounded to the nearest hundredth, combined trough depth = 0.08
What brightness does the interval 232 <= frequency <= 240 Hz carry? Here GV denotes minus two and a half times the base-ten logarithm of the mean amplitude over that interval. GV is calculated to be -2.22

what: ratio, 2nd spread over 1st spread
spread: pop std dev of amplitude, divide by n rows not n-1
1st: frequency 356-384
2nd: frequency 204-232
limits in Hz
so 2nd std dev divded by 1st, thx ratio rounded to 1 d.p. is 2.5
